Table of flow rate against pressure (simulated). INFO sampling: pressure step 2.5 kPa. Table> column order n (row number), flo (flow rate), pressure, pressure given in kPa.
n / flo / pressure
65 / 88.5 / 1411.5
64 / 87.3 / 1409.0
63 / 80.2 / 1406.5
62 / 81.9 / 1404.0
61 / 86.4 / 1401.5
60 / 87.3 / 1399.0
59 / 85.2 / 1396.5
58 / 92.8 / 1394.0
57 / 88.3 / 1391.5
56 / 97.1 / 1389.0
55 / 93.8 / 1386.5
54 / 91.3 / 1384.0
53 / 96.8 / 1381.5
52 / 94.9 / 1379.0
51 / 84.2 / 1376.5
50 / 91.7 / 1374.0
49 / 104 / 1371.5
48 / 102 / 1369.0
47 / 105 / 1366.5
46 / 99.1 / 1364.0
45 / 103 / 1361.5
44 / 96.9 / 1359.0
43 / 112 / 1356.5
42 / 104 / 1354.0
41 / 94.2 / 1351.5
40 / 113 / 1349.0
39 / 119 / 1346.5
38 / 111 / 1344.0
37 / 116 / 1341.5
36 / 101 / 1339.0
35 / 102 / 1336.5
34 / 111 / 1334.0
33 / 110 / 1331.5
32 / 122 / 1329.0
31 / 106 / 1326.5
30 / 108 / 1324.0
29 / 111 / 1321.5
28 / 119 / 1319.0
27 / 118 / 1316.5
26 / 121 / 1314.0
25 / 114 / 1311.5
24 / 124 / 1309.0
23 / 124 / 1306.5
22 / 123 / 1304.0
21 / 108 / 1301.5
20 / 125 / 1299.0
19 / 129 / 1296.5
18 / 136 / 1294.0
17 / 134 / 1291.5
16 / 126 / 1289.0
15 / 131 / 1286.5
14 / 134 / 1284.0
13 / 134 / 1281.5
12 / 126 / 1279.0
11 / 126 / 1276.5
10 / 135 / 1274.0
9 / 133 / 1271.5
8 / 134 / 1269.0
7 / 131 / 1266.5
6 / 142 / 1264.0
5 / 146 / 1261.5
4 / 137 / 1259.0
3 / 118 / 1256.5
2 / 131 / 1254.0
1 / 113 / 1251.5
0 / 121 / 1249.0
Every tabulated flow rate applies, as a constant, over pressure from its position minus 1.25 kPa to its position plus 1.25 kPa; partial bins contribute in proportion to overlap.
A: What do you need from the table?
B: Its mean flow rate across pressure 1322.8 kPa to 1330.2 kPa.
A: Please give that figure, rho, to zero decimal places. 112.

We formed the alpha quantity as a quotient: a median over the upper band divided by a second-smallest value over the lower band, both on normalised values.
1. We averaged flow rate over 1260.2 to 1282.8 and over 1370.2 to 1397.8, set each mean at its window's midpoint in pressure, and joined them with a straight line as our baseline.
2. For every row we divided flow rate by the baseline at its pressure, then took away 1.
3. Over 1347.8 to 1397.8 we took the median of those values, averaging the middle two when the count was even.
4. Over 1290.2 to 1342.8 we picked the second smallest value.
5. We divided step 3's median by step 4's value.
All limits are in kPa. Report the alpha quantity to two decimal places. -0.15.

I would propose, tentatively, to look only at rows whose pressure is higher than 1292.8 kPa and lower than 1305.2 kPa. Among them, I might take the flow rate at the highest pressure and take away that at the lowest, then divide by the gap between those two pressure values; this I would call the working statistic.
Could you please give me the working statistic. -1.3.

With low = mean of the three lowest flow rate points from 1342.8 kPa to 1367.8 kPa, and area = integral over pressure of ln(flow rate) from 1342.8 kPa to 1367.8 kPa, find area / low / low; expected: 0.012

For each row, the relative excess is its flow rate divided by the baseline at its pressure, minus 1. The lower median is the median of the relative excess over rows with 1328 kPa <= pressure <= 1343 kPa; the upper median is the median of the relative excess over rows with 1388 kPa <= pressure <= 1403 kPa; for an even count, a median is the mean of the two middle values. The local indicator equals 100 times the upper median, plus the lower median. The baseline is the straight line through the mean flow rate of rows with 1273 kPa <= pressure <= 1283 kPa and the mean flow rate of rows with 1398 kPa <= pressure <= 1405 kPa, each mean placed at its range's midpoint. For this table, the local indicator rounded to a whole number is 1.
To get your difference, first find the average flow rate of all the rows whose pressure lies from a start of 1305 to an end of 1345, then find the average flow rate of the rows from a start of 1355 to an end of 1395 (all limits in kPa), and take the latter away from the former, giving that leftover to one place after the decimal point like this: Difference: 16.6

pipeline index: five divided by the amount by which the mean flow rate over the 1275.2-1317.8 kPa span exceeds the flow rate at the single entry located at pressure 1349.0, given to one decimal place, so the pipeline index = 0.4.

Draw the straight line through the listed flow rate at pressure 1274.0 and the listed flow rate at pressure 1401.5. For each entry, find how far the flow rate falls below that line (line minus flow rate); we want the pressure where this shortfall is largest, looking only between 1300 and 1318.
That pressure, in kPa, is 1301.5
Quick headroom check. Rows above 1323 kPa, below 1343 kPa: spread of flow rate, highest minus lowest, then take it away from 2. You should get -19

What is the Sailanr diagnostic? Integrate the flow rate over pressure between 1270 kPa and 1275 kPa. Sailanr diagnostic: 670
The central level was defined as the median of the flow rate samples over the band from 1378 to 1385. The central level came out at 95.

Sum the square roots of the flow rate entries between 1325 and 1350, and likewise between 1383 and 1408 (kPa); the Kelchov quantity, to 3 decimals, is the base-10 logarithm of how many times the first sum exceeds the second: 0.050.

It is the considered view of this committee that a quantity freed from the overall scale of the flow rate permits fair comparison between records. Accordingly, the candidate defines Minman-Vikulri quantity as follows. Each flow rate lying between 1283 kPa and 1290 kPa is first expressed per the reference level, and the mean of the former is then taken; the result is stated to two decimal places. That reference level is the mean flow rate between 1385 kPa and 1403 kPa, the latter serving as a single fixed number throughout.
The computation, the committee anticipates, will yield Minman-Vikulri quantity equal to 1.45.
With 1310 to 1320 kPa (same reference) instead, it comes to 1.31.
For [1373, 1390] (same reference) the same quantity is 1.03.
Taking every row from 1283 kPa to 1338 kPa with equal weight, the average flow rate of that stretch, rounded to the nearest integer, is 120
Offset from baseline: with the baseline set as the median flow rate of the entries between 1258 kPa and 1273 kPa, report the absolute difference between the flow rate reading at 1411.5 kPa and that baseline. 47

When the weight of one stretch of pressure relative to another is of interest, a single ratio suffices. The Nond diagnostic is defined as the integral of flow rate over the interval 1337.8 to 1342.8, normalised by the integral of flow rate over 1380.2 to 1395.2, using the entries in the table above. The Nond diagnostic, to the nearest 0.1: 0.4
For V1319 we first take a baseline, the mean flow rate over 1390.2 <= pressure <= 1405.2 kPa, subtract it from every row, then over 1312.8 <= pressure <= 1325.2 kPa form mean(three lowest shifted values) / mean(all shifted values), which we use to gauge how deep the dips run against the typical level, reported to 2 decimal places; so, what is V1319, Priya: 0.89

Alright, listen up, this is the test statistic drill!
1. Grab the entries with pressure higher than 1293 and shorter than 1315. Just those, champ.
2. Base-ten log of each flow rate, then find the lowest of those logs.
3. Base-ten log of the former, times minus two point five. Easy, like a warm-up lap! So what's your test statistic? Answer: -0.771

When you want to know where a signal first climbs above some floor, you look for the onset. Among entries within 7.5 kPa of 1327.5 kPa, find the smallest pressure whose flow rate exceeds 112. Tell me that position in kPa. 1329.0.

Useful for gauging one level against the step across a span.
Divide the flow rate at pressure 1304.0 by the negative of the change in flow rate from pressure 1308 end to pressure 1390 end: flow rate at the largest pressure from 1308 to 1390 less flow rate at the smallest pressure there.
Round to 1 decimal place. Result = 4.6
